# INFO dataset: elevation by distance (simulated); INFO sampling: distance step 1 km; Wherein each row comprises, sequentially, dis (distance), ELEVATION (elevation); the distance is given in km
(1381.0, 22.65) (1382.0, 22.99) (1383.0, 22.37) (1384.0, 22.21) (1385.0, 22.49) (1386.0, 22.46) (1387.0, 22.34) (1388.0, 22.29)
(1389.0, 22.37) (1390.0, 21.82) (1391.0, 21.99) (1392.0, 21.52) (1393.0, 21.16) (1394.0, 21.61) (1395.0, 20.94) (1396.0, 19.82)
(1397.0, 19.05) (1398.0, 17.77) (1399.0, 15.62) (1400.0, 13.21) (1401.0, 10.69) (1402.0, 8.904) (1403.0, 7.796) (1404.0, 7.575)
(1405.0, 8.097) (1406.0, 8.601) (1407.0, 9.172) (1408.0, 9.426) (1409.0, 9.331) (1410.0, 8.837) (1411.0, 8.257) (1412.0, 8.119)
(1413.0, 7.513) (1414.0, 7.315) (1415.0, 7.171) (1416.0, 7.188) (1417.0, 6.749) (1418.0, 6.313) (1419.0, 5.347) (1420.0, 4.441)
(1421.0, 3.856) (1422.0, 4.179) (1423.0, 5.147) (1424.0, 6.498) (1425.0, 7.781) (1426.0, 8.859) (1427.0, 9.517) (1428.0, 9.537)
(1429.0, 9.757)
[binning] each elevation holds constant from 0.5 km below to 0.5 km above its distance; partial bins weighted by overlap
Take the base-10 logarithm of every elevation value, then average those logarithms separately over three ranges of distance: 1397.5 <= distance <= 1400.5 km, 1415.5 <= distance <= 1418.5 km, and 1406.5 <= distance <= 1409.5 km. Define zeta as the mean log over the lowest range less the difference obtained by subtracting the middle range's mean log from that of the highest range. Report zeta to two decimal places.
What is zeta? 1.33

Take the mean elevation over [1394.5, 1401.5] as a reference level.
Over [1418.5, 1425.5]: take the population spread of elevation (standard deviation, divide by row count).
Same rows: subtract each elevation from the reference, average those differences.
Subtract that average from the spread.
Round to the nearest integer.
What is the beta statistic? -10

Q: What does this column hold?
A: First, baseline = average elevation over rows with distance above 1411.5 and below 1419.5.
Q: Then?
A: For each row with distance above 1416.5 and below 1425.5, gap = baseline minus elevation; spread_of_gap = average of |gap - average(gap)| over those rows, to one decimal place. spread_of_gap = 1.1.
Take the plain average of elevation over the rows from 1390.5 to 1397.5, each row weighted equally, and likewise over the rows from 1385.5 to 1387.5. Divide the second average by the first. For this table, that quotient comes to 1.1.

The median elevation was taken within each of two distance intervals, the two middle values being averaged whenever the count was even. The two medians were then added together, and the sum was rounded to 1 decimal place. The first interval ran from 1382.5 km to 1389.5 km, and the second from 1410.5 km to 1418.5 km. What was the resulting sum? 29.6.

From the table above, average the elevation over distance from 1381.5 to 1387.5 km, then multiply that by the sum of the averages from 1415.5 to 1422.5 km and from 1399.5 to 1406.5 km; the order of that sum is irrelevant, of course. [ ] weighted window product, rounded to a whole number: 331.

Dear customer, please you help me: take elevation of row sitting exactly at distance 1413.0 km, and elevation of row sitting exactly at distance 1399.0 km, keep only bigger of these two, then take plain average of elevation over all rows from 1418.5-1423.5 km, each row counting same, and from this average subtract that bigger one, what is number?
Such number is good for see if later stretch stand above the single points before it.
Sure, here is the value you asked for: -11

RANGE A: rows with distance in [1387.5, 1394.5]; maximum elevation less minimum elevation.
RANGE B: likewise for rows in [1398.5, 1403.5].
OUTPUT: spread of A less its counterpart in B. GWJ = -6.6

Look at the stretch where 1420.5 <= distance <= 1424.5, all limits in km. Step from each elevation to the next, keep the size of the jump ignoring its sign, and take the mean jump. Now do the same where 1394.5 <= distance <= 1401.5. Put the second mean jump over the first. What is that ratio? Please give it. 1.9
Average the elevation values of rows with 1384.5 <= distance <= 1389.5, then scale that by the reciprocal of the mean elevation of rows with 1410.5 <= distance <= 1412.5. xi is 2.7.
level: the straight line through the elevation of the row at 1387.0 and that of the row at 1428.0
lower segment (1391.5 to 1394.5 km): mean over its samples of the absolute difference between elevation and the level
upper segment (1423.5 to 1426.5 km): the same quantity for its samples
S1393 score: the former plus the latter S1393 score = 4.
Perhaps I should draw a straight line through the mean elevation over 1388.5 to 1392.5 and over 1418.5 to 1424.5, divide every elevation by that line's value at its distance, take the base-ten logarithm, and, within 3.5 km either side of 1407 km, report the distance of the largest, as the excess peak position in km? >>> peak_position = 1409.0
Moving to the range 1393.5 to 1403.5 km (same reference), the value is 1394.0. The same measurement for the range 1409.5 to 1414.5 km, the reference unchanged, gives 1414.0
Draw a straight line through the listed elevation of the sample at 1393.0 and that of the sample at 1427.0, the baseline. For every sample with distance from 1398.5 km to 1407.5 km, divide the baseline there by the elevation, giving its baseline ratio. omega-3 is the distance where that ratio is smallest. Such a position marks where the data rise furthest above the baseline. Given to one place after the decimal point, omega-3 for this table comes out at 1399.0 km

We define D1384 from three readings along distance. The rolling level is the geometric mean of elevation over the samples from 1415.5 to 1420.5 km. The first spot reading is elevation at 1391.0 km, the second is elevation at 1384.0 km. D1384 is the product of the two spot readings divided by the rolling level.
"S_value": 82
